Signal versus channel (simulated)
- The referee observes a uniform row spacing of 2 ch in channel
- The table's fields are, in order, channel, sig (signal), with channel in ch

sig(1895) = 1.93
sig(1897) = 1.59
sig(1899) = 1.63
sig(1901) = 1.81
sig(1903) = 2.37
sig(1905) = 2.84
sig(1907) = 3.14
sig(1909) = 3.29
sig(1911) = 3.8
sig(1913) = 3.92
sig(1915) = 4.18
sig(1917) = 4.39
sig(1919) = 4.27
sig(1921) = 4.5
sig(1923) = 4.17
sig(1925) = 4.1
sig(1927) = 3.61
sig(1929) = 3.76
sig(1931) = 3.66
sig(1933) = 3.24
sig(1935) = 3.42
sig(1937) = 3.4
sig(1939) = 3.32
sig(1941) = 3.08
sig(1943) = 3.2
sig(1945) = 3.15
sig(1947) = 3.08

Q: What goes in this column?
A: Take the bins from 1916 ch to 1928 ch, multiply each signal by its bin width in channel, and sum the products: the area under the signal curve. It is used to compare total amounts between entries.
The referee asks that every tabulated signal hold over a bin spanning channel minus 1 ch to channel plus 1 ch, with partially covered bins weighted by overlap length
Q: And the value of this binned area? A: 50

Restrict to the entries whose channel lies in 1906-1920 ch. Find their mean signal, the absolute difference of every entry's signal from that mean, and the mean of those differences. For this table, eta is 0.38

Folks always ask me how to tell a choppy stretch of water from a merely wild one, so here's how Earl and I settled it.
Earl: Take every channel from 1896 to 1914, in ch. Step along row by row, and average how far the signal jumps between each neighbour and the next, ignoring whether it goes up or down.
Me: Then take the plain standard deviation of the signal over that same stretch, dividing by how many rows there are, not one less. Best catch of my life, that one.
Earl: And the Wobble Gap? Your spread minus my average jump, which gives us 0.56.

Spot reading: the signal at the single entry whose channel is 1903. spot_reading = 2.37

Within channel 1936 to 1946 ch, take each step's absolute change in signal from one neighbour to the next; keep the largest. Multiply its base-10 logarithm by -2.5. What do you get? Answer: 1.5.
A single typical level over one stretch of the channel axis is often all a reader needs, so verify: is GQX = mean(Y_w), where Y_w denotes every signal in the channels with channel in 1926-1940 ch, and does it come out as 3.5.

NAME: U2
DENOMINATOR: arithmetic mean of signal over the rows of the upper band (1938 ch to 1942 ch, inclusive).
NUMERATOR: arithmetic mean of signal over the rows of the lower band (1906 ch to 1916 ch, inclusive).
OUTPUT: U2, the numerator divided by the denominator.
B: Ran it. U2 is 1.15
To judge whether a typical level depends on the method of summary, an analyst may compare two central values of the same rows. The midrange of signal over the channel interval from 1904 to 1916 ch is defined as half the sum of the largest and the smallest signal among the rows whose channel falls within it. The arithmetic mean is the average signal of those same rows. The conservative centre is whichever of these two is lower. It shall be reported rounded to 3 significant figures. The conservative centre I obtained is 3.51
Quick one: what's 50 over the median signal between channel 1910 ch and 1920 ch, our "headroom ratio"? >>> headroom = 12.0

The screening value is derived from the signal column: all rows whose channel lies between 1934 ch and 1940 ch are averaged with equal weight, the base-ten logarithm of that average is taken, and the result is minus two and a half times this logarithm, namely -1.3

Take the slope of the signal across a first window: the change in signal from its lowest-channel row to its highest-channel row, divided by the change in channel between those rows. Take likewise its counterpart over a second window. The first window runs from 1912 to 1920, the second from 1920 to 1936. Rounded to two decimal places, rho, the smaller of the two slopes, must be -0.08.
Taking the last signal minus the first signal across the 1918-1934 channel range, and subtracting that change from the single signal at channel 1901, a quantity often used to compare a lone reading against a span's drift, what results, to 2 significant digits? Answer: 2.8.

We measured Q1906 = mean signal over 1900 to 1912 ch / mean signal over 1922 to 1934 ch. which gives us 0.77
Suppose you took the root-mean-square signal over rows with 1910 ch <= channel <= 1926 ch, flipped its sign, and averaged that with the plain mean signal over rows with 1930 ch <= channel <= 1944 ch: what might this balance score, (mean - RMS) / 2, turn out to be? -0.4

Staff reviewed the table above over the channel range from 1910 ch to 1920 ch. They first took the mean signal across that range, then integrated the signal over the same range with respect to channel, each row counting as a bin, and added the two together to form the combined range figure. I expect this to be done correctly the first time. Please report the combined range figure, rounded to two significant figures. 45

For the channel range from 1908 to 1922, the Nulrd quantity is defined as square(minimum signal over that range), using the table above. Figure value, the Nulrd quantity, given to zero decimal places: 11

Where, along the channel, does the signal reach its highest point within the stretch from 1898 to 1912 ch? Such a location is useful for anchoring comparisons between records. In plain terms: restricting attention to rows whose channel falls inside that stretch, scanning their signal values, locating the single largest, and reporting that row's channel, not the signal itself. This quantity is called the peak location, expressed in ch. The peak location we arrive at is 1911 ch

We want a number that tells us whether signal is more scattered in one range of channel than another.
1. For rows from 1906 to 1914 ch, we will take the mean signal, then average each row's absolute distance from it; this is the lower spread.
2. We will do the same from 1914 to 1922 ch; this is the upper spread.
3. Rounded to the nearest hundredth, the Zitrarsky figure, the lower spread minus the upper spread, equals 0.21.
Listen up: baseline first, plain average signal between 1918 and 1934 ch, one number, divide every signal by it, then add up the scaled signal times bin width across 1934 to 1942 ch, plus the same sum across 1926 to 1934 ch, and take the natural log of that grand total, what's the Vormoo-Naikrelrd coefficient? 2.64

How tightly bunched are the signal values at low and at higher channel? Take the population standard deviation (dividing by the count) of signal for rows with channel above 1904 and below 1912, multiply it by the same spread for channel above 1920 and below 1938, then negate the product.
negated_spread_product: -0.14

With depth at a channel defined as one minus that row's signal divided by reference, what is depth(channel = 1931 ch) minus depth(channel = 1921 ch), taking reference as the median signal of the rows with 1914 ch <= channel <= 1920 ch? 0.20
